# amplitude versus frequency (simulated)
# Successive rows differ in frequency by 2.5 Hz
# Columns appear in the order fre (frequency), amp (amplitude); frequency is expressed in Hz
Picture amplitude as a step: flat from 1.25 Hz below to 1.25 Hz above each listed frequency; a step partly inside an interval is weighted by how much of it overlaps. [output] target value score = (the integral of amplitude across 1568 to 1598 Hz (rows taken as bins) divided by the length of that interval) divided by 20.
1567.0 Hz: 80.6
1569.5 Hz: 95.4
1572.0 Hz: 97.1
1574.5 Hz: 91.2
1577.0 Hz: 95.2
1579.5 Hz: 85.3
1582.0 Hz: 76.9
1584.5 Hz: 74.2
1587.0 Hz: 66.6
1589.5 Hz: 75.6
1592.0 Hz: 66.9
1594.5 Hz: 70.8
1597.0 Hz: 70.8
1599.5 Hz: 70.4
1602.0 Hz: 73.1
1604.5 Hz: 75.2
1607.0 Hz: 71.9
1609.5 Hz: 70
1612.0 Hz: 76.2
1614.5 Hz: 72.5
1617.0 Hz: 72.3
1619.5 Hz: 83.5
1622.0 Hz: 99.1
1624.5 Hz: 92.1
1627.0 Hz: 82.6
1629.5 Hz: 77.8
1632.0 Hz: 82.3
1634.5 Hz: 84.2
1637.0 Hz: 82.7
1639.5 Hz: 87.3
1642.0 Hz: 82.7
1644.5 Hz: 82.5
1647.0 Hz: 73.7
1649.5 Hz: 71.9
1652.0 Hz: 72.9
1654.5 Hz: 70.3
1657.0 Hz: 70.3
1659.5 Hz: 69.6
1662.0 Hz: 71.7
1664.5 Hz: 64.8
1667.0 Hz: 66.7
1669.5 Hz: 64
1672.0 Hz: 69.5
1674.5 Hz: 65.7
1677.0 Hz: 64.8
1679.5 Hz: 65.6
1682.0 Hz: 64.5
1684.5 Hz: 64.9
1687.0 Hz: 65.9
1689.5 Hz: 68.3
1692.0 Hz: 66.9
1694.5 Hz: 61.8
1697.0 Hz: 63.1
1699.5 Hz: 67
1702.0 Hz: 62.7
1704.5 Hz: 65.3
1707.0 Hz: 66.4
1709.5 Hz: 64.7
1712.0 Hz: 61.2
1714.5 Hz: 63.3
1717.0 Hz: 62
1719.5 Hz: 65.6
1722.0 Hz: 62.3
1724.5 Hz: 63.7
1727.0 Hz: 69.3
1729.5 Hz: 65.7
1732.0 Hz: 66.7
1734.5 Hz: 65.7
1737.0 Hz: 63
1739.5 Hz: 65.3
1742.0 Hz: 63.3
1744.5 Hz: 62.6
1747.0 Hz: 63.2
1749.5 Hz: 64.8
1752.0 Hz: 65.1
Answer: 4.03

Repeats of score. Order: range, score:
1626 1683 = 3.67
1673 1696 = 3.27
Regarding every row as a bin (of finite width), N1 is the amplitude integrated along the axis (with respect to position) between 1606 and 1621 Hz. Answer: 1123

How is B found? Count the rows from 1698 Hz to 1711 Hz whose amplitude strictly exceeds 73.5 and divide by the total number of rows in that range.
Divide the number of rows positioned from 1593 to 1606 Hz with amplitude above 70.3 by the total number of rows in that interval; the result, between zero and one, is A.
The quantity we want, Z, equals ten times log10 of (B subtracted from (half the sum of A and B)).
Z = -3.0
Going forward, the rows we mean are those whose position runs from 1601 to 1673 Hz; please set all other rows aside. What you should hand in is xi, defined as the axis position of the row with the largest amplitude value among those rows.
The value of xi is 1622.0 Hz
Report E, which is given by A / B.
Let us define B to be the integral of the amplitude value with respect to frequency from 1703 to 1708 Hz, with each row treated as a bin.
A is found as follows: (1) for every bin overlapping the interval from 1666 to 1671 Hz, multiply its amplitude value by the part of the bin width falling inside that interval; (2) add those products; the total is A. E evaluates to 1.00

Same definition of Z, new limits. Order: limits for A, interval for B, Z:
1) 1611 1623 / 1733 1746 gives -3.0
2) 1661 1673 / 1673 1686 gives -10.0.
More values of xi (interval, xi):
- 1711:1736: 1727.0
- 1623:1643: 1624.5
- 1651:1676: 1652.0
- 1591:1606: 1604.5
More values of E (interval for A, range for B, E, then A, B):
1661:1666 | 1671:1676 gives 1.01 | 340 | 337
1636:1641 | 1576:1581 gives 0.95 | 425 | 447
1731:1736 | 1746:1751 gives 1.03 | 330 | 320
